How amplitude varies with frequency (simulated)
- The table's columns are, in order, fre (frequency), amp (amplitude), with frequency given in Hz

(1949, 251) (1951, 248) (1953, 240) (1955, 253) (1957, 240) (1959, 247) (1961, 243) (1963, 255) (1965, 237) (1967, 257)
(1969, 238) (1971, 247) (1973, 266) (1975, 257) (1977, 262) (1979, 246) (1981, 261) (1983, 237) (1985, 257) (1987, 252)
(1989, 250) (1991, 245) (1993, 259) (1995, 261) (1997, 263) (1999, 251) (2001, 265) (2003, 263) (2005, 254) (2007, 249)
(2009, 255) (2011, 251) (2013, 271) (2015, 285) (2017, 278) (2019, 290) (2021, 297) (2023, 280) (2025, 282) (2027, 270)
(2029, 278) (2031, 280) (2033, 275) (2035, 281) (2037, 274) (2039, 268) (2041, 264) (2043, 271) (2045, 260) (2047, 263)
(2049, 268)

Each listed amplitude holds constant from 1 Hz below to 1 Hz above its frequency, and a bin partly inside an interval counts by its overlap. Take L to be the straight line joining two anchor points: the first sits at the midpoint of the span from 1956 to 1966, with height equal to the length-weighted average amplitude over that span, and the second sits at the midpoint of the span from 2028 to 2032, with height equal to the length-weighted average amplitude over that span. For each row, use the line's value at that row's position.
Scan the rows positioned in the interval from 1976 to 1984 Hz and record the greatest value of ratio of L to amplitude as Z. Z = 1.08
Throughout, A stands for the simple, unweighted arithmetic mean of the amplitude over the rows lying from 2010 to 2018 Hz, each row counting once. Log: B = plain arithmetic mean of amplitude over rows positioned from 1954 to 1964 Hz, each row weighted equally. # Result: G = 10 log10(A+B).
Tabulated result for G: 27.2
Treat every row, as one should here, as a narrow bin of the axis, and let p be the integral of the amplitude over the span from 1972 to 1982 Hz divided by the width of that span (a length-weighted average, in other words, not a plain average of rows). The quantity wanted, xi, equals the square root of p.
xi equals 16.1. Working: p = 258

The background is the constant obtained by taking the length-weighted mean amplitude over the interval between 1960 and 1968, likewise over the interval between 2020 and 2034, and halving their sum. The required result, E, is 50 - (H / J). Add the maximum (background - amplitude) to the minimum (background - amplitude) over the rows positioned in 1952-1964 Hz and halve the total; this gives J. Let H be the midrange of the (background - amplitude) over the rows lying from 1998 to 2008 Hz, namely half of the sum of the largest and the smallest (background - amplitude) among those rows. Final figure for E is 49.6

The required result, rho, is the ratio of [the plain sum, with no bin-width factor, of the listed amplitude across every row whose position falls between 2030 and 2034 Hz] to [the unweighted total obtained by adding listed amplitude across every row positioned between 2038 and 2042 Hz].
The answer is 1.04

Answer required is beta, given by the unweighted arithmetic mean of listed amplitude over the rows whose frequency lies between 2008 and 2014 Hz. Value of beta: 259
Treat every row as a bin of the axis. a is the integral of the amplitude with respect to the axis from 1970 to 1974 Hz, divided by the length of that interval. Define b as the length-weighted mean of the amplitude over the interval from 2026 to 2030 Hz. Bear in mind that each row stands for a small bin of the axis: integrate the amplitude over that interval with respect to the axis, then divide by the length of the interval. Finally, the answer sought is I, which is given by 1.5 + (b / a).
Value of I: 2.57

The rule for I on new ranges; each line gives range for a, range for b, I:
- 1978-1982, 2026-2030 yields 2.58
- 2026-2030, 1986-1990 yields 2.42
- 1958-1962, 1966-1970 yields 2.51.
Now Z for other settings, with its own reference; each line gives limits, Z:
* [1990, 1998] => 1.06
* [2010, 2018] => 1.07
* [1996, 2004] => 1.05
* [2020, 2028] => 1.03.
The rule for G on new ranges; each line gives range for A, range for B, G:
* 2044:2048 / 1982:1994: 27.1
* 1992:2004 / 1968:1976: 27.1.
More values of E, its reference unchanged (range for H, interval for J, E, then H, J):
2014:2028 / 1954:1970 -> 51.1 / -19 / 17.1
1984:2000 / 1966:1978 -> 49.2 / 10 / 12.1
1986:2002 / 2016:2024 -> 50.4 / 9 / -23.4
